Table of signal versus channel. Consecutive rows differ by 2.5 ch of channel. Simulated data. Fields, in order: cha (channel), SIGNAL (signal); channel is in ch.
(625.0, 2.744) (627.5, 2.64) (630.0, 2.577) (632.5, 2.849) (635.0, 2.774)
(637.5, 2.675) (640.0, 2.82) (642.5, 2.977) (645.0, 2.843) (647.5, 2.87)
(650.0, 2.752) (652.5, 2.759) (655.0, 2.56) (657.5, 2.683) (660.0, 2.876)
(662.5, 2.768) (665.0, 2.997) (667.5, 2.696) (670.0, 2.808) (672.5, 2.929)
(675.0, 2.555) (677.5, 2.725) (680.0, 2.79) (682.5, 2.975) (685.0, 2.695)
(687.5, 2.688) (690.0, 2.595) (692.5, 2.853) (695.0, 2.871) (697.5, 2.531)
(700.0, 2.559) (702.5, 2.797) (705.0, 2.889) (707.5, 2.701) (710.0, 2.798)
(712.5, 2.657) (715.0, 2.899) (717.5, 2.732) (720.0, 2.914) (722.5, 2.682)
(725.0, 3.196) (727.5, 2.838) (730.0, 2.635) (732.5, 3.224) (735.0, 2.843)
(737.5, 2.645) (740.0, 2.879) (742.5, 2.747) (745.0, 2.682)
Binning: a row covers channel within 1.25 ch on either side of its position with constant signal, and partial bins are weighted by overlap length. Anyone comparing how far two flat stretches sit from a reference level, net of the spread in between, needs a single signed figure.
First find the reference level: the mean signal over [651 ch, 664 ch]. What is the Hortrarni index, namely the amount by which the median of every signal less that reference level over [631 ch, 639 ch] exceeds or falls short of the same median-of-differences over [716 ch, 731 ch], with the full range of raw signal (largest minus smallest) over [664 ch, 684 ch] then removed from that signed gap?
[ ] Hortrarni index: -0.45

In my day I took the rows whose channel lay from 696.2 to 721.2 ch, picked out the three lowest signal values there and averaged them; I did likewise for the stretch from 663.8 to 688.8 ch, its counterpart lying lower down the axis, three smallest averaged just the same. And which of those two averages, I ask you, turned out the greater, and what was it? 2.65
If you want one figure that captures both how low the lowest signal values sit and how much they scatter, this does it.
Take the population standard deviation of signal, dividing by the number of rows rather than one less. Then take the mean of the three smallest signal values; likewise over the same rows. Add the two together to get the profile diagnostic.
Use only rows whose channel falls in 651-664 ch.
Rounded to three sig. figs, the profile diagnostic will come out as 2.77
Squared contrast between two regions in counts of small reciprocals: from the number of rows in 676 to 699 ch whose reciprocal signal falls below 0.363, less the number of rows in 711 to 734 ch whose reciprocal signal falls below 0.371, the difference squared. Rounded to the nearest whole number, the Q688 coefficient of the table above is 4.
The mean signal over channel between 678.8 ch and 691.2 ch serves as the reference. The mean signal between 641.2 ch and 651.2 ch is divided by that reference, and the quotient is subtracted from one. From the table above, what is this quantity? -0.04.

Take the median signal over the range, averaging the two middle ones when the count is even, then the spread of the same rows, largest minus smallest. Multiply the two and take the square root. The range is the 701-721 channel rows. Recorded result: 0.85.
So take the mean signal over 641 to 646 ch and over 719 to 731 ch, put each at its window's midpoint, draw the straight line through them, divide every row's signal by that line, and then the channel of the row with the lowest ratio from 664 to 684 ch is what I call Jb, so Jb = 675.0 ch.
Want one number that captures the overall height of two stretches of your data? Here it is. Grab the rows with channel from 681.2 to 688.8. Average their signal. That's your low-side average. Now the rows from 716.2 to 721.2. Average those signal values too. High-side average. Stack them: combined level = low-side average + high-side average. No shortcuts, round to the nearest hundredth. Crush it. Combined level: 5.61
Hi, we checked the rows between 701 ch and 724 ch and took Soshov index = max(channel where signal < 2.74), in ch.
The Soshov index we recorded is 722.5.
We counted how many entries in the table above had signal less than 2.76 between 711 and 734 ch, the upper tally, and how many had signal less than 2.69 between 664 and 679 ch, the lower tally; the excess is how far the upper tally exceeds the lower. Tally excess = 3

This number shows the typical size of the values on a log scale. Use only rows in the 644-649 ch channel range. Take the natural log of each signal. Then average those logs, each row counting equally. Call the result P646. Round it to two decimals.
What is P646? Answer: 1.05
